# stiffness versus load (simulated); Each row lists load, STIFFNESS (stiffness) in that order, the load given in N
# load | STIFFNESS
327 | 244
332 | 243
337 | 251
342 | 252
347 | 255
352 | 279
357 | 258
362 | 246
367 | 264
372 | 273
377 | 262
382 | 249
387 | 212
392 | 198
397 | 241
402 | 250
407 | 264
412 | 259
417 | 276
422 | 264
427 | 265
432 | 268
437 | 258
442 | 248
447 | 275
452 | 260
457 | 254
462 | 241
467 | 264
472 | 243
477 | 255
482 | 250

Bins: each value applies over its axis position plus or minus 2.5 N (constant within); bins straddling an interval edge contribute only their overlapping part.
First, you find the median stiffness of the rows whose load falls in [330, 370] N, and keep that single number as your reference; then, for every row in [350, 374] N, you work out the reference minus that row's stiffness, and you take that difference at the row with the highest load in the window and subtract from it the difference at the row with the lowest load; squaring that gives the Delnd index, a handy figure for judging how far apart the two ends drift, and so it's 36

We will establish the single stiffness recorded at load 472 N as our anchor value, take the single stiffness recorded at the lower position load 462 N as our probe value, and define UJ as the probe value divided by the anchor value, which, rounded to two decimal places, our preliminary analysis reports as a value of 0.99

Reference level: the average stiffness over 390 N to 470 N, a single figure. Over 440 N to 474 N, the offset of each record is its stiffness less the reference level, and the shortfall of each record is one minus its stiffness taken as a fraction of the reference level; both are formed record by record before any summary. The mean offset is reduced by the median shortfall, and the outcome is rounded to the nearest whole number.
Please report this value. 0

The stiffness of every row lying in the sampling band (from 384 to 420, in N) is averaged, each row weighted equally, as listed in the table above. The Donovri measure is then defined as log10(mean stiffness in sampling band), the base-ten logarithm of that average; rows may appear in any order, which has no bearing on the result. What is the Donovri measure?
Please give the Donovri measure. 2.39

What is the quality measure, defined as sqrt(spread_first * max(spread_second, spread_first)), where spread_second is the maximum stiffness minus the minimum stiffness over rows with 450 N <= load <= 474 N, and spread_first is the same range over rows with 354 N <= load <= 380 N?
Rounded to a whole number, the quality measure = 27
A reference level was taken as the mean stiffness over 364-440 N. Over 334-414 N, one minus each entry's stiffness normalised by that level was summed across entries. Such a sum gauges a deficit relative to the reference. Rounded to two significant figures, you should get 0.17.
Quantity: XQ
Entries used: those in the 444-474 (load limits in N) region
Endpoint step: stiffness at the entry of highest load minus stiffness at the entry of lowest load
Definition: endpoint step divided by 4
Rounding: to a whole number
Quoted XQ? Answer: -8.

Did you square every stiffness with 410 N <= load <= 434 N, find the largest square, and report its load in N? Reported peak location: 417 N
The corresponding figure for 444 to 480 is 447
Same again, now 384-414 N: 407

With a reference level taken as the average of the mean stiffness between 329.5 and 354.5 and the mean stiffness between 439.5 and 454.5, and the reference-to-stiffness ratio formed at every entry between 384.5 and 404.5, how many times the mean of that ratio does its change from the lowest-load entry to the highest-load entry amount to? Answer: -0.16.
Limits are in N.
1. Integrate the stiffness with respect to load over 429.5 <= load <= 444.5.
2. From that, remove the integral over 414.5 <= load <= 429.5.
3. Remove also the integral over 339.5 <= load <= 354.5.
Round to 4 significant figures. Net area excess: -4085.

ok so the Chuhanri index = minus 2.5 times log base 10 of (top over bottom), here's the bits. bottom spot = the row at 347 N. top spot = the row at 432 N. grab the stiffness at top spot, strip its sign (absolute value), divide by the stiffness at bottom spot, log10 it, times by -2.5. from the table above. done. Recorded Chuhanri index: -0.05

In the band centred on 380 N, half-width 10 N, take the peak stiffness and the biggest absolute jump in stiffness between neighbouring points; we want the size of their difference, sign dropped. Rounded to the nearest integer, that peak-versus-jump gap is 236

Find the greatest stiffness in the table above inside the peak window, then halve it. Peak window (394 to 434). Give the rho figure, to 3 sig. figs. 138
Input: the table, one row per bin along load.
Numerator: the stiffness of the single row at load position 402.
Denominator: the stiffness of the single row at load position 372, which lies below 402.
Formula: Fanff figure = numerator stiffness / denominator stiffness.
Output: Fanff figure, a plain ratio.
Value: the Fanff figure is 0.92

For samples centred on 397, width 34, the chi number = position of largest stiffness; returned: 407 N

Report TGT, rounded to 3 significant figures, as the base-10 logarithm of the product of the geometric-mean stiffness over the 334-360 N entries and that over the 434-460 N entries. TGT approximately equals 4.83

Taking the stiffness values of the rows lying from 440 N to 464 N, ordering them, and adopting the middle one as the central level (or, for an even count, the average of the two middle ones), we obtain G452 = 254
